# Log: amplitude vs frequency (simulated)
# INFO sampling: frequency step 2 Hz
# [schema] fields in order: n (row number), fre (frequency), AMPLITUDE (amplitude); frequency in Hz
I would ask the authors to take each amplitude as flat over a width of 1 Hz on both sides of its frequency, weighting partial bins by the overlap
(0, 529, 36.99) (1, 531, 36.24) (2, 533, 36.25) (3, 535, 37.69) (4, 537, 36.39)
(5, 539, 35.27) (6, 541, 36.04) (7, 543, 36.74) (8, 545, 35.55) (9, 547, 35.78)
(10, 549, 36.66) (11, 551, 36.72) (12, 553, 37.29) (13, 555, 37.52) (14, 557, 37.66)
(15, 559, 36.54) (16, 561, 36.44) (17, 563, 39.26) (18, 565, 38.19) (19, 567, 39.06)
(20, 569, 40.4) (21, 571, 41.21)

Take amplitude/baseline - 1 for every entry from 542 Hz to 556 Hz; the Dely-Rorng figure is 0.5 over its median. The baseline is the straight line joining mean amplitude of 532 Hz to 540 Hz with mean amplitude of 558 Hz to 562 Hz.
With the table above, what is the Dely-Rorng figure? 69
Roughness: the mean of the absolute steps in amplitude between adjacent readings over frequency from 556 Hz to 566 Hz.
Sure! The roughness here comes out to 1.3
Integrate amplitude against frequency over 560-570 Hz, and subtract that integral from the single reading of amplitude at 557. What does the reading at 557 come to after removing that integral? -349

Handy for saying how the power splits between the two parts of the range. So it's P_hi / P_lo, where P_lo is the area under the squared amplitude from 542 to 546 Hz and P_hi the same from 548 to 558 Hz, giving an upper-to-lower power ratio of 2.6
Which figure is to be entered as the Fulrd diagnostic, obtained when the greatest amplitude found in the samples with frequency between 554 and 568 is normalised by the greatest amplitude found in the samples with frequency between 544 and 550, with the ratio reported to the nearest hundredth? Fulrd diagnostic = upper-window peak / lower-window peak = 1.07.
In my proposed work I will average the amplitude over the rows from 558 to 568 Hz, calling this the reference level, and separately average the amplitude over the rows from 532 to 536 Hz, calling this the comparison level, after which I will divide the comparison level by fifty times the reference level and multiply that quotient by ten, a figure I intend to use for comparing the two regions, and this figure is 0.195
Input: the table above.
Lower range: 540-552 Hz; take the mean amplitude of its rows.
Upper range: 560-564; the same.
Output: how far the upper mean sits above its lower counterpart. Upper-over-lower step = 1.6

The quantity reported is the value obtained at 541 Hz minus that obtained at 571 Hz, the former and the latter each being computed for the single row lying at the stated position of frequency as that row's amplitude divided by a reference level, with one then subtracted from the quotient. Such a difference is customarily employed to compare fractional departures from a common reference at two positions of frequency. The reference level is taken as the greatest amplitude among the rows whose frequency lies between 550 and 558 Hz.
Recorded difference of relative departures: -0.14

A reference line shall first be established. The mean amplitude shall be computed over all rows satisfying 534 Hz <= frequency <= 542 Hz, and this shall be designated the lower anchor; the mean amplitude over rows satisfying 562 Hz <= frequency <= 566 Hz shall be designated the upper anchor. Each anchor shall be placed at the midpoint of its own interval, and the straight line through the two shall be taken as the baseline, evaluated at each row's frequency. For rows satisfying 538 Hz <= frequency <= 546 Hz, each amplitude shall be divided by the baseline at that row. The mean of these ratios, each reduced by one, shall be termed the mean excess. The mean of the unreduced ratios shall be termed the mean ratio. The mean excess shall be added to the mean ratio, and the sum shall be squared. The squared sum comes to 0.91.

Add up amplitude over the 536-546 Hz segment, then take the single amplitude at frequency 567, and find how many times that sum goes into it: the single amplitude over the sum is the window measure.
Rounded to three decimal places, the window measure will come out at 0.217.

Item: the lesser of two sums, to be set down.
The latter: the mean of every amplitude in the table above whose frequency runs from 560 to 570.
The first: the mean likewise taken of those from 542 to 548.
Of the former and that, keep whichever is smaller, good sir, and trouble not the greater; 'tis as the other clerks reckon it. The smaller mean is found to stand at 36.0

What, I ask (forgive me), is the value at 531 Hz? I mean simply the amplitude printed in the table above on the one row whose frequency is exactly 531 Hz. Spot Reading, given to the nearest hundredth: 36.24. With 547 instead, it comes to 35.78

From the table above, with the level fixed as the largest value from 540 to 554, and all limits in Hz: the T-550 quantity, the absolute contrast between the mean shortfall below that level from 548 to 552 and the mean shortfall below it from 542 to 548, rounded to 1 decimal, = 0.7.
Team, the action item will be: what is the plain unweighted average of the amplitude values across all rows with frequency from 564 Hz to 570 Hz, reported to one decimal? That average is 39.2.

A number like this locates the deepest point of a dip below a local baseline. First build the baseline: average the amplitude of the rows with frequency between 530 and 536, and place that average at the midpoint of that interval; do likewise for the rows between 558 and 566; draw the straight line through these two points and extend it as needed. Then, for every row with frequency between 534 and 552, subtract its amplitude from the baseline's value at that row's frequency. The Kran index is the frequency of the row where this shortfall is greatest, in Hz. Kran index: 539 Hz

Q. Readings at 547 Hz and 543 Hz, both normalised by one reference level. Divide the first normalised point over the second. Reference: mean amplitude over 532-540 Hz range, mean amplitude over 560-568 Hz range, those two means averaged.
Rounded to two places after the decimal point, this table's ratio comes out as 0.97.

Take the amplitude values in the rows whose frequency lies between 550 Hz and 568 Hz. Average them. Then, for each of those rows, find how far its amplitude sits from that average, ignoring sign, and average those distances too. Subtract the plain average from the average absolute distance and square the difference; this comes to 1356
